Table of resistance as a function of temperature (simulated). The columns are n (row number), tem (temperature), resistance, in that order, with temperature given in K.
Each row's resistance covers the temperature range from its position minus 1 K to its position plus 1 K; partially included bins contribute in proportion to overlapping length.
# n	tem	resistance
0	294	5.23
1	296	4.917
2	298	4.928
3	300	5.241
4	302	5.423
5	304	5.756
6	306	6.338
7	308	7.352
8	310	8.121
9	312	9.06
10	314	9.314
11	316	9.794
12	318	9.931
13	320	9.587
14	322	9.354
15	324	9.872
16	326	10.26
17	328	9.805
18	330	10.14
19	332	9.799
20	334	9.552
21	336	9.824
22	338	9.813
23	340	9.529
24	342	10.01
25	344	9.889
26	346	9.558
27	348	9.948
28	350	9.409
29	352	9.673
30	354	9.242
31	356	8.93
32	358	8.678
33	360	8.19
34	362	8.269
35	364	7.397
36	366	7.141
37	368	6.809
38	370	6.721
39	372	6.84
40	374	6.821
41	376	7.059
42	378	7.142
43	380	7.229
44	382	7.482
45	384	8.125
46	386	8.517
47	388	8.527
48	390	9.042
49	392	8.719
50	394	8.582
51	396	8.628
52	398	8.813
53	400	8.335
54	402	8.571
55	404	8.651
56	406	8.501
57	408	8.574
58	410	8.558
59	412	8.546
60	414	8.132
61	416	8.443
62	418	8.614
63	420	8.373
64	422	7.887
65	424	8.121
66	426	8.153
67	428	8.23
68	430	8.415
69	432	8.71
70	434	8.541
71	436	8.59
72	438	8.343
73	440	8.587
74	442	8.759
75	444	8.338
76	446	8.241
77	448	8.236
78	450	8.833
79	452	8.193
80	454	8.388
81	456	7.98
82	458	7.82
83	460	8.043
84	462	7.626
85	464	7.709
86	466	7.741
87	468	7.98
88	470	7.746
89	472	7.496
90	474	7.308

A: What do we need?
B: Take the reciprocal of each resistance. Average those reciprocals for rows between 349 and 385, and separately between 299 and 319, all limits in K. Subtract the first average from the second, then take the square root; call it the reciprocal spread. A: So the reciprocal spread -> 0.10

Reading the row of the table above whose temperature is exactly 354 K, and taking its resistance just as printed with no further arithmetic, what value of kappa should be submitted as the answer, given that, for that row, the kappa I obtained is 9.242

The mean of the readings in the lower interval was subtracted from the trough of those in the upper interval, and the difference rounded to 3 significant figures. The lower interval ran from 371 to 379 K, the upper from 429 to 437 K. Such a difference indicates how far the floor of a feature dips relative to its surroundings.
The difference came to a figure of 1.45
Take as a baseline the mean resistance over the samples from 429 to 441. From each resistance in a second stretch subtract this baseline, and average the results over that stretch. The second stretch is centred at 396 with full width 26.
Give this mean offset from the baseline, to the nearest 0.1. 0.1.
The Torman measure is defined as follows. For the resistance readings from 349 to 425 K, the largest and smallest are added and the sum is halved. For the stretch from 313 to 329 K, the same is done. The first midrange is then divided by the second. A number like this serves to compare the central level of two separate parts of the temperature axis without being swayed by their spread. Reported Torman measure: 0.84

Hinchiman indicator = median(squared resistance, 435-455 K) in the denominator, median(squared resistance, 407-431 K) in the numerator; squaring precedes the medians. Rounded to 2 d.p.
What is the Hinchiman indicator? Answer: 1.01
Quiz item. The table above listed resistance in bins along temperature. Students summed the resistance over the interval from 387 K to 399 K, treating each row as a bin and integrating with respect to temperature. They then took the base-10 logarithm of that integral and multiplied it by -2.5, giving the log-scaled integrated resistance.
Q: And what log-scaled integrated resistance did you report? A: -5.05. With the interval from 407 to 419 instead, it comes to -5.02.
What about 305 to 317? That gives -5.00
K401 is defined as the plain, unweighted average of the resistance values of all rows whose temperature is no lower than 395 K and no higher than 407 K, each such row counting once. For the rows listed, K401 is 8.58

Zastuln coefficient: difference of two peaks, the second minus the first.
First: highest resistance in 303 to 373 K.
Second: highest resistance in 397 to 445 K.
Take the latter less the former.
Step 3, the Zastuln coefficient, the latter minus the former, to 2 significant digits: -1.4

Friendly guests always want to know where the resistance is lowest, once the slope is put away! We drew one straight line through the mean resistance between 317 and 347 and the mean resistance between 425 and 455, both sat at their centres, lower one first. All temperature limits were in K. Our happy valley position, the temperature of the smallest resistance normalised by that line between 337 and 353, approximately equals 340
